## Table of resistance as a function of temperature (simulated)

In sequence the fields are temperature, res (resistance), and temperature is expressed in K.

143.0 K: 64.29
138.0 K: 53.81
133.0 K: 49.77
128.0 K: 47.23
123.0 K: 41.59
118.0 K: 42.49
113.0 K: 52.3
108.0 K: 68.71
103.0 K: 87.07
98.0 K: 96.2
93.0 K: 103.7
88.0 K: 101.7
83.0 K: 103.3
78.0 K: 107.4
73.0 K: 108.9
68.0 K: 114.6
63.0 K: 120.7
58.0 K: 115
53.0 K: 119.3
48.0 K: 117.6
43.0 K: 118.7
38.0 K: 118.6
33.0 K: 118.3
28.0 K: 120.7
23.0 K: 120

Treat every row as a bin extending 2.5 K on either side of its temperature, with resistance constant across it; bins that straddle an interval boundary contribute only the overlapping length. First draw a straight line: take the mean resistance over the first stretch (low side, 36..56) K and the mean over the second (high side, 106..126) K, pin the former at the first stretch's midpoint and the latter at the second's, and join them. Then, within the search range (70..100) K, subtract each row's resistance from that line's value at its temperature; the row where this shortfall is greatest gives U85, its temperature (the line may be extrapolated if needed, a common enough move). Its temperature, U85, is 73.0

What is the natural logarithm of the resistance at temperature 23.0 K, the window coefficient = 4.79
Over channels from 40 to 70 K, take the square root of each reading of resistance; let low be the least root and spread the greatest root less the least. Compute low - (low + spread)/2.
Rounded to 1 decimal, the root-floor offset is 5.2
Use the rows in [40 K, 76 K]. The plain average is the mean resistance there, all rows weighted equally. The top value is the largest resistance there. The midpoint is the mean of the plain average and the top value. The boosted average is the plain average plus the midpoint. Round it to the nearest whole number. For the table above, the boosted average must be 235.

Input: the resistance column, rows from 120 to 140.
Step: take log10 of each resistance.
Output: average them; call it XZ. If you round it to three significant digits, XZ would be 1.68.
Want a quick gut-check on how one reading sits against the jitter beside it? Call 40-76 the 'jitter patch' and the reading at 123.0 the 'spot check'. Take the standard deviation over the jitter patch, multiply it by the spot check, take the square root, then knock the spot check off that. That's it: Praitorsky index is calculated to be -29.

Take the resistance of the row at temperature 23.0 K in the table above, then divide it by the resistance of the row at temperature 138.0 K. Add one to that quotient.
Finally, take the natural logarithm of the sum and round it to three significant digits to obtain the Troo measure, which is 1.17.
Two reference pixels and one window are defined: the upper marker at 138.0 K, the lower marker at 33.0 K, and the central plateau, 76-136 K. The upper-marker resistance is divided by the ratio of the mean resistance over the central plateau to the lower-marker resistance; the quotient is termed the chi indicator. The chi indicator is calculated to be 85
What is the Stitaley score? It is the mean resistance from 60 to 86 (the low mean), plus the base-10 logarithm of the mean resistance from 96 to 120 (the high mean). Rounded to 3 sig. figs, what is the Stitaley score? 113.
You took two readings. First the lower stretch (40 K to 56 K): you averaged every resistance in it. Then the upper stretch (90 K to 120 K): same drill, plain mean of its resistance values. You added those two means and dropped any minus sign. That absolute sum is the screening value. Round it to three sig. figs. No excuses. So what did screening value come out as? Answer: 194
